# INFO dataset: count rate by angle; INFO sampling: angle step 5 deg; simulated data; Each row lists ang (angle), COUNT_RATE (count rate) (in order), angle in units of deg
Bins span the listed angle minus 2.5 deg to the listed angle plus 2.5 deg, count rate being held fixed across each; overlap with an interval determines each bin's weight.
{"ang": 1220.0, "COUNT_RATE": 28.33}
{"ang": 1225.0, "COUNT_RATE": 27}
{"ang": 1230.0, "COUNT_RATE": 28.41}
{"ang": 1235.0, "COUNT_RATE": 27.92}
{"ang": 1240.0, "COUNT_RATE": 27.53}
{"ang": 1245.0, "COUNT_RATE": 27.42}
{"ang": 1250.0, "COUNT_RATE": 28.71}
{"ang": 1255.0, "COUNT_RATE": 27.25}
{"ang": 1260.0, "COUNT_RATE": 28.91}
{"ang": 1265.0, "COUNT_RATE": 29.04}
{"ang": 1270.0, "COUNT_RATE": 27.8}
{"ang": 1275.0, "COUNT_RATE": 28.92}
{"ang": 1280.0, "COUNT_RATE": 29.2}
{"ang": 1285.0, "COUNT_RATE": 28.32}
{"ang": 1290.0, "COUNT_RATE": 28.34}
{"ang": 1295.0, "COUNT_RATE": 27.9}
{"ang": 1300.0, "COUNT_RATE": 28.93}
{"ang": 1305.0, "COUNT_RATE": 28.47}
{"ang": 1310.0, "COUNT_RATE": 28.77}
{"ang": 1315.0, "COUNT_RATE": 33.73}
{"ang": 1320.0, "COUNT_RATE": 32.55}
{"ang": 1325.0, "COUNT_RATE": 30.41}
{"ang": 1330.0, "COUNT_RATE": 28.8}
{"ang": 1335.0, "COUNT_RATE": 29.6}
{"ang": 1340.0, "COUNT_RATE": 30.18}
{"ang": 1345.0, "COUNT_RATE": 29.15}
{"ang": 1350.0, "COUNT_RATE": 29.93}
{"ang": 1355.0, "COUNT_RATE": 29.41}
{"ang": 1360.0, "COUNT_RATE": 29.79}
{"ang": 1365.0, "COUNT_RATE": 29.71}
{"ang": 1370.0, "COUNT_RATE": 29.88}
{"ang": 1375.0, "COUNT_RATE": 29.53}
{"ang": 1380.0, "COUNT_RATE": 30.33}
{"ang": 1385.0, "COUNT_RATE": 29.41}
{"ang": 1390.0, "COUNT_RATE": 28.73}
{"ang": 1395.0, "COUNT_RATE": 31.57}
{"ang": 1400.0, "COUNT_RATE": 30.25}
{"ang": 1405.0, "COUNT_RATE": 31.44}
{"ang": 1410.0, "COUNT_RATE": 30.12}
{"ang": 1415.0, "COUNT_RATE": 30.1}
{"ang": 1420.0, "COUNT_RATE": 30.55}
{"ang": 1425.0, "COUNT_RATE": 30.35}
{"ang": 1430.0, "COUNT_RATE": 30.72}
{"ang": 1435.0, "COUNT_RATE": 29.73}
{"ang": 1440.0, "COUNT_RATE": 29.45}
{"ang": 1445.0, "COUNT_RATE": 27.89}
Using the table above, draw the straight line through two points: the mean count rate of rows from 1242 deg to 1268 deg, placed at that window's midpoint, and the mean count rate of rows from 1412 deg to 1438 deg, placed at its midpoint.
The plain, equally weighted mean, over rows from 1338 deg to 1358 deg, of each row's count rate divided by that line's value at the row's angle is 1.01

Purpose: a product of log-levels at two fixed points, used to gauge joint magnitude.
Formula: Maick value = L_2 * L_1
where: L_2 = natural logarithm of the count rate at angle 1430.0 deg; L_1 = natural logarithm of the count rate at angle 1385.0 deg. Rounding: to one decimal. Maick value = 11.6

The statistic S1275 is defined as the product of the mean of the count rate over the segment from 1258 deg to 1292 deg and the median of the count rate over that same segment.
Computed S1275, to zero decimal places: 828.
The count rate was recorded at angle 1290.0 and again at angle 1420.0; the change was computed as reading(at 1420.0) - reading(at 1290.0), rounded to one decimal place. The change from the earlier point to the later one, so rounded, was 2.2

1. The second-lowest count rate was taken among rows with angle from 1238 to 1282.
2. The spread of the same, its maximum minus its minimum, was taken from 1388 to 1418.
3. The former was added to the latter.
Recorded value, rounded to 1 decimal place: 30.3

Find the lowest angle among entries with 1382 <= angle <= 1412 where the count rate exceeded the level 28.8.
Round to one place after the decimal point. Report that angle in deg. 1385.0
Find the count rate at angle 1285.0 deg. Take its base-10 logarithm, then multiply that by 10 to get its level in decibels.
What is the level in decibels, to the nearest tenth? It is 14.5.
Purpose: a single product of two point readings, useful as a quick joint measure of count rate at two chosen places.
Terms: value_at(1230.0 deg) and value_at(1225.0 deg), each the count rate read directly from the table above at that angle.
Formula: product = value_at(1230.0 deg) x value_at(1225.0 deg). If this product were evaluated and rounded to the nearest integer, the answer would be 767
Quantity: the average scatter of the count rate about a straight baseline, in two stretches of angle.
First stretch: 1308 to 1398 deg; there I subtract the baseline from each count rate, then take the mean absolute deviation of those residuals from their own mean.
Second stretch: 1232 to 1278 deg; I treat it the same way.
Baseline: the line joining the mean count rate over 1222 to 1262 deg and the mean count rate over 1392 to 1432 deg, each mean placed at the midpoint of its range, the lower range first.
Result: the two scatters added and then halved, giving 0.78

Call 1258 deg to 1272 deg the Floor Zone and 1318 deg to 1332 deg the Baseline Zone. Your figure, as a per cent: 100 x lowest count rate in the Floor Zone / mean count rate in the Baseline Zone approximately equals 90.9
